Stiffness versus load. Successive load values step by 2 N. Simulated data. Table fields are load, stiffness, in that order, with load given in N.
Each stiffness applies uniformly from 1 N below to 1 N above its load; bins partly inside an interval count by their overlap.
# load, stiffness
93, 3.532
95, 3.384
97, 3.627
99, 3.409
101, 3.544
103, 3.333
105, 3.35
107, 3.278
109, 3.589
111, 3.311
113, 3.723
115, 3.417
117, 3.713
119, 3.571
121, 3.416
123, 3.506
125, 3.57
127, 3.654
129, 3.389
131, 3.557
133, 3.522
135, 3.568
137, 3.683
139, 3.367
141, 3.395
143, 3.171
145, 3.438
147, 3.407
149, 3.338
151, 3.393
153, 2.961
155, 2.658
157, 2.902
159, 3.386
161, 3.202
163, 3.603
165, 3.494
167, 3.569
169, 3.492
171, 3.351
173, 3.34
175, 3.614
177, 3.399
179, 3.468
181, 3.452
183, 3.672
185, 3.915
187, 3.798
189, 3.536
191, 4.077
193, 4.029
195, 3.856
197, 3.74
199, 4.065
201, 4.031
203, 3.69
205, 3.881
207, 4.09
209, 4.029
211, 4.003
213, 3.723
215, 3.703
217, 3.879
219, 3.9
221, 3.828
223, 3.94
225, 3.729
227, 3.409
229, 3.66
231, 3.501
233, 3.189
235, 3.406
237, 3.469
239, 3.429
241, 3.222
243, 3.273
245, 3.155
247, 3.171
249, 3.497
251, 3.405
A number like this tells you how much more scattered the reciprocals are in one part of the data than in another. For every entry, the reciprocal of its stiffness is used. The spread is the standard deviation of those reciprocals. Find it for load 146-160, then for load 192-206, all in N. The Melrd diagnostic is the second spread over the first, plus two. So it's 2.30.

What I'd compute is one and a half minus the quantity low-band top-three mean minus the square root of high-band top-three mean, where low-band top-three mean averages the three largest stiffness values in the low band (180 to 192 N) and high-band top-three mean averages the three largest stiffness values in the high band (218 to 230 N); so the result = -0.46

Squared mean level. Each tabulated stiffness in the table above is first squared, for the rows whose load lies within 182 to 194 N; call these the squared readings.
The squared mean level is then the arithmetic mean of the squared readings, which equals 14.8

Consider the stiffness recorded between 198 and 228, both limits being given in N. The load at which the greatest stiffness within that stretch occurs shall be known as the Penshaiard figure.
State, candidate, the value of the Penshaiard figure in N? 207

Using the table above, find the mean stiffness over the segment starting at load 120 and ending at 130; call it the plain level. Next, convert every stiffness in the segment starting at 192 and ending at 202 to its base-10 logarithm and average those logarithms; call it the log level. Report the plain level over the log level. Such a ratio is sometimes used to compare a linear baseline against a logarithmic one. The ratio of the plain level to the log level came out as 5.9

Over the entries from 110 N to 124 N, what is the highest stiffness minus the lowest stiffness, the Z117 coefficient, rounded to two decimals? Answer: 0.41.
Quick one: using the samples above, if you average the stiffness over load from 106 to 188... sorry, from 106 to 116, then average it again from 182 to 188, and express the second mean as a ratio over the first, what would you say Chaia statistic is 1.10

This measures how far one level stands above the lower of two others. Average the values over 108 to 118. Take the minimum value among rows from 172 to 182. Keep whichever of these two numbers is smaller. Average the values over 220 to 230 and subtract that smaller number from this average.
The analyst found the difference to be 0.4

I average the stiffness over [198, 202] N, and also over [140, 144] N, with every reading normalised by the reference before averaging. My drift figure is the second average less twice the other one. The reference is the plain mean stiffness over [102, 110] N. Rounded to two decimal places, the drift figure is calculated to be -1.42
